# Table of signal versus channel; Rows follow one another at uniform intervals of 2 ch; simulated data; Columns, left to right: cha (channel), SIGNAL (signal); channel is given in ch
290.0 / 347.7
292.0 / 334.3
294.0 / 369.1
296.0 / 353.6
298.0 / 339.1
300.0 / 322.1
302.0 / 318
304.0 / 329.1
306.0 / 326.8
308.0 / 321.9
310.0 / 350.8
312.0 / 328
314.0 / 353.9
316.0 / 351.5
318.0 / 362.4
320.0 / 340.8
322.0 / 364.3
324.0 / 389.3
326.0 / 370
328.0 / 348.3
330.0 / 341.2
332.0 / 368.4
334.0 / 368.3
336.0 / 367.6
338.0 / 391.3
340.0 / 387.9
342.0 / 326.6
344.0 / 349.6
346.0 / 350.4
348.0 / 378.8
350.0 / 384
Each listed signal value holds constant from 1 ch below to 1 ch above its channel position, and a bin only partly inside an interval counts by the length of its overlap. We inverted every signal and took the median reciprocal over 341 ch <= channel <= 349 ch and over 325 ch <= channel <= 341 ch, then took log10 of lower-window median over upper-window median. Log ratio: -0.022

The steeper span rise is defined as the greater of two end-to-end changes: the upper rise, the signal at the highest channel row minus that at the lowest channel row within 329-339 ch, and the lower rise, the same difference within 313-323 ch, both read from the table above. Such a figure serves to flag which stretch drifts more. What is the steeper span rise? 50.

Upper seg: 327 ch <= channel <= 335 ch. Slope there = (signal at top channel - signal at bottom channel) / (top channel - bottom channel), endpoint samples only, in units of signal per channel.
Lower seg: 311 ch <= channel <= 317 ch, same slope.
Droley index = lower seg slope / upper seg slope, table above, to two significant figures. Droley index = 1.8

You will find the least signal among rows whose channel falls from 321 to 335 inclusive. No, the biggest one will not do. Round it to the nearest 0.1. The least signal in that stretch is 341.2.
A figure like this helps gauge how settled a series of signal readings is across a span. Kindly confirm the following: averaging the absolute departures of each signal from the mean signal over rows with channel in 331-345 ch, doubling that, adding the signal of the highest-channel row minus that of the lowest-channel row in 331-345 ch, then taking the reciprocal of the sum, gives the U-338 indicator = 0.079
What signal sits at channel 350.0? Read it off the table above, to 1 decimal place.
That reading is 384.0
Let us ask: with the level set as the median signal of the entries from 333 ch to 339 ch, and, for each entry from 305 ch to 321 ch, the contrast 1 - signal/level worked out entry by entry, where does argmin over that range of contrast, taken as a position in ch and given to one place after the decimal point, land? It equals 318.0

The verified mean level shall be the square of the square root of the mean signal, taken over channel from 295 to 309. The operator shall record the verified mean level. 330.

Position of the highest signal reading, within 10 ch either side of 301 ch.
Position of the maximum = 294.0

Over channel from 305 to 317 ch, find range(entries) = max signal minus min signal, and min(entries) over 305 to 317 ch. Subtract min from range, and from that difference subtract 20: -310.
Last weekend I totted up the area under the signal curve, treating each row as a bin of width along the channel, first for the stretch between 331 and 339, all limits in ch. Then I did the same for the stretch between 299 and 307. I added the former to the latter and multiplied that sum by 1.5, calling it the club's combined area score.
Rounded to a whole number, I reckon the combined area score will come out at 8375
